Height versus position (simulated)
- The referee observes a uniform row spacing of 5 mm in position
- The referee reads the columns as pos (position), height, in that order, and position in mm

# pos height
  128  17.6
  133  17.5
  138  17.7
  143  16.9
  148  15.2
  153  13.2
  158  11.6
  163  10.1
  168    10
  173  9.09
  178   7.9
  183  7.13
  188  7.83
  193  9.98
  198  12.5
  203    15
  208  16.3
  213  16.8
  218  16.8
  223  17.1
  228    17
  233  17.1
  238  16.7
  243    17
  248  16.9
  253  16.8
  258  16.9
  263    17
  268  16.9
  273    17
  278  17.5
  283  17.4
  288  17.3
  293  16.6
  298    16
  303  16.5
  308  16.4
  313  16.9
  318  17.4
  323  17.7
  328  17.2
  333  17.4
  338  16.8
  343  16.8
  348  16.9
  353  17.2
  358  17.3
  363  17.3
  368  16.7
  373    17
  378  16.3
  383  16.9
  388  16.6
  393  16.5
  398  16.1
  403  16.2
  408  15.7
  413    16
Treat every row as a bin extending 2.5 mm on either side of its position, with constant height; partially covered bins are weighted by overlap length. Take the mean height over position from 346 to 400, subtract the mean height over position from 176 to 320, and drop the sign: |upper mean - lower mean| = 1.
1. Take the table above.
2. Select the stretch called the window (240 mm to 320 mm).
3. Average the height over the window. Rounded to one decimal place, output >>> 16.9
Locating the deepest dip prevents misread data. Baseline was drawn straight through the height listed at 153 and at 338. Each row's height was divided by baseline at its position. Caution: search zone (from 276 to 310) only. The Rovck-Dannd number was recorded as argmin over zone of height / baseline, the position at 298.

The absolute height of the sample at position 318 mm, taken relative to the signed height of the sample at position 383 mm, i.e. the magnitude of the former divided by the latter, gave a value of 1.03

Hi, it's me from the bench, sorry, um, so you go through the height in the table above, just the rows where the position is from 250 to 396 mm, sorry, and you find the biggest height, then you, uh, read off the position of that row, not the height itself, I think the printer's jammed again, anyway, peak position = 323 mm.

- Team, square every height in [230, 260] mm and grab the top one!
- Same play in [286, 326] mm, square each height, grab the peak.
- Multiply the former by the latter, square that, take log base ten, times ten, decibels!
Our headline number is 99.2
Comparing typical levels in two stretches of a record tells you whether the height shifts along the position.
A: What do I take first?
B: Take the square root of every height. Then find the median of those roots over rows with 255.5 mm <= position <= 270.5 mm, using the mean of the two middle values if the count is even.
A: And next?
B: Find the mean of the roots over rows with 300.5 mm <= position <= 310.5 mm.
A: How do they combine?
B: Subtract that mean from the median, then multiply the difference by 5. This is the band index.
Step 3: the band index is 0.28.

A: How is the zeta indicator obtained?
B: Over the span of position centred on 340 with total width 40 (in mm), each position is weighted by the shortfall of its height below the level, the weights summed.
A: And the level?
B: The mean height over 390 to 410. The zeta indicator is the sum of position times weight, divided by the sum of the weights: 339.2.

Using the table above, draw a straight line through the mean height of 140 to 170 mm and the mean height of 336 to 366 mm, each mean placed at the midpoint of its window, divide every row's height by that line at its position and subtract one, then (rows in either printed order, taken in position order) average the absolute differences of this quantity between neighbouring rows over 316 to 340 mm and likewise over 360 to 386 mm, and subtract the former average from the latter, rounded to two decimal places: 0.01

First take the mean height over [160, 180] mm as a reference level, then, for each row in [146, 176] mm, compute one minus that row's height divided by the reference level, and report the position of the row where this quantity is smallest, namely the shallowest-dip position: 148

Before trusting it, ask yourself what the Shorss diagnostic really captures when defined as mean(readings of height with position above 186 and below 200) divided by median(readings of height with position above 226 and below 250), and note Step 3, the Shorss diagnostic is 0.59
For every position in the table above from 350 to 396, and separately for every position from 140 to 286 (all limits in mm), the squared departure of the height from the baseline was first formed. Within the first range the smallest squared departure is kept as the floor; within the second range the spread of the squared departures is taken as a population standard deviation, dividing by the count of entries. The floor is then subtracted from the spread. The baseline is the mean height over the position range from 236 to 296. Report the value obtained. 30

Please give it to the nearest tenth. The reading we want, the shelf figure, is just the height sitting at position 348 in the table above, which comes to 16.9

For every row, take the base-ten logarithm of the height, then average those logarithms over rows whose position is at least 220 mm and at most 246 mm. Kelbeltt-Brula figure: 1.23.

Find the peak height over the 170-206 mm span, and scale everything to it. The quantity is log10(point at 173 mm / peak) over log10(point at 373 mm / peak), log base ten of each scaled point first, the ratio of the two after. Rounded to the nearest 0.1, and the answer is -4.0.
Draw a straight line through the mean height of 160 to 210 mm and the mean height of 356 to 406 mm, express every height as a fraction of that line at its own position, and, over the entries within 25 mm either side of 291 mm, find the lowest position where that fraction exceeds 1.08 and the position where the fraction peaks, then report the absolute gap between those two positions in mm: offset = 10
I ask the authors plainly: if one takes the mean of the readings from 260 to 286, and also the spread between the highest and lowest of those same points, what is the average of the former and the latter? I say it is 8.88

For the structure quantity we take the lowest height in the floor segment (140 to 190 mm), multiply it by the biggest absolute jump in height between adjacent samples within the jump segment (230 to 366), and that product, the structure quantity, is 5.0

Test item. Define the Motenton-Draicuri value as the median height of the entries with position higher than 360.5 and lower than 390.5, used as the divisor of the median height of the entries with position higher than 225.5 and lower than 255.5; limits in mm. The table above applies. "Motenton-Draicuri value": 1.01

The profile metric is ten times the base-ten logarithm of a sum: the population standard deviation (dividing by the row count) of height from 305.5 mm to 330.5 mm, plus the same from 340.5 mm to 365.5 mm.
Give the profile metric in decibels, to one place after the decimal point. -1.8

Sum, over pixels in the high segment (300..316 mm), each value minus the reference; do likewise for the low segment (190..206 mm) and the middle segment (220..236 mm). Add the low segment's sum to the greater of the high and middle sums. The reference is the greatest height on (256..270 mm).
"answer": -13.3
